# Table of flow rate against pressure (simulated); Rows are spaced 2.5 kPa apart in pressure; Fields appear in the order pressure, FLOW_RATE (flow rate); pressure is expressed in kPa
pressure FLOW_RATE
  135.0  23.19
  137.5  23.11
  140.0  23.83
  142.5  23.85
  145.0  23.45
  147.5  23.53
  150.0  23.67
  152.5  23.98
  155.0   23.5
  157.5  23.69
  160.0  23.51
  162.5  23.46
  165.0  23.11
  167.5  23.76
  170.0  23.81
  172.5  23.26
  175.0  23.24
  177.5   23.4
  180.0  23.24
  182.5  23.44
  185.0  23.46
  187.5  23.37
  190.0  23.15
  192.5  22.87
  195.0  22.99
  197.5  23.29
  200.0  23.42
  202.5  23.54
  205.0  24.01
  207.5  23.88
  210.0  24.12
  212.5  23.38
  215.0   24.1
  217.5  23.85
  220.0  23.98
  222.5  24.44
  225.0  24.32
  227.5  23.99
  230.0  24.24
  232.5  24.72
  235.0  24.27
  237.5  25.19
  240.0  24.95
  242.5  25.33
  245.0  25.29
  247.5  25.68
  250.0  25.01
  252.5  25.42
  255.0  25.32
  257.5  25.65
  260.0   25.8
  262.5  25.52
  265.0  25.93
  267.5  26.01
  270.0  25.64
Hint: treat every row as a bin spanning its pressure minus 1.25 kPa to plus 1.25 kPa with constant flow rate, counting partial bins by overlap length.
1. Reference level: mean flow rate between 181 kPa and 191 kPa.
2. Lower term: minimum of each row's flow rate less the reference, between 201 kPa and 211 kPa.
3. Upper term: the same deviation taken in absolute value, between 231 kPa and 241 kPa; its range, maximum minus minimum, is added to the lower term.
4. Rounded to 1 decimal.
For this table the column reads 1.1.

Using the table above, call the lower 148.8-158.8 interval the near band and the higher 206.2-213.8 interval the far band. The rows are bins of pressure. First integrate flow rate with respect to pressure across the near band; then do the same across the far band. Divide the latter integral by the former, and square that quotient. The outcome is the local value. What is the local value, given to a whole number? 1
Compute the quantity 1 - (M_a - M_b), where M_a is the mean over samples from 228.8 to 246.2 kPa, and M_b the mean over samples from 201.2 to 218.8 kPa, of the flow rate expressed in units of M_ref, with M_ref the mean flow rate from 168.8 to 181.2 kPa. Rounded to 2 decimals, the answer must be 0.96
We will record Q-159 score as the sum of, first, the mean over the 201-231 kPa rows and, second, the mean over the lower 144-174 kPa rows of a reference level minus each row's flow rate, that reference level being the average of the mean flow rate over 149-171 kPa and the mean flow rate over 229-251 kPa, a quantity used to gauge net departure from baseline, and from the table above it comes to 1.0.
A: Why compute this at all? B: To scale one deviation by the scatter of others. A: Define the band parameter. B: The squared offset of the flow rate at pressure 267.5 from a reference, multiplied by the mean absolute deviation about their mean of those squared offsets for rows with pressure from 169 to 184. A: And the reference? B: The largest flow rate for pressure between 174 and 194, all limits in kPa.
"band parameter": 0.19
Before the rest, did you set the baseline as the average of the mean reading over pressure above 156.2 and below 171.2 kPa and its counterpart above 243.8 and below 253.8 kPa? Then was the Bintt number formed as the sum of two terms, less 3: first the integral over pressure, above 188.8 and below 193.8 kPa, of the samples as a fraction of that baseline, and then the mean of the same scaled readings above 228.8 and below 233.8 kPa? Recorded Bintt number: 2.71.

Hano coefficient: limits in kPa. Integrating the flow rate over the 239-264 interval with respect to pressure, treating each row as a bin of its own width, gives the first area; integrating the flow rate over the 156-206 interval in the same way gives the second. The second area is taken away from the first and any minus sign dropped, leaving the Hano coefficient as 535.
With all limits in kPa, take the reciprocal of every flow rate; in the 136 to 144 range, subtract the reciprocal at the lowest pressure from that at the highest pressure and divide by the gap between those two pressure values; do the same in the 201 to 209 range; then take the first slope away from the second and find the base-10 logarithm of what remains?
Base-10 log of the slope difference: -3.8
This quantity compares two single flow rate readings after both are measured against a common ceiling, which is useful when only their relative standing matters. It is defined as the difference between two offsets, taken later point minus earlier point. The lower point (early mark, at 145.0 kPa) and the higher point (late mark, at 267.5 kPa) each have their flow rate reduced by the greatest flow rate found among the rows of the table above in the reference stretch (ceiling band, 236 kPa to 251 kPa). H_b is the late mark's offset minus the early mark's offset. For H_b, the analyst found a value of 2.6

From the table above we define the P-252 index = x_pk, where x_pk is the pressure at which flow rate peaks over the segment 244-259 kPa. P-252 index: 247.5 kPa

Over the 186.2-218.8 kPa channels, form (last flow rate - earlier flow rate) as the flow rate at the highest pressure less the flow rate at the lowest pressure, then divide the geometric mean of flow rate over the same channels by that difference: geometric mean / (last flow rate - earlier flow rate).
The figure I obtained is 49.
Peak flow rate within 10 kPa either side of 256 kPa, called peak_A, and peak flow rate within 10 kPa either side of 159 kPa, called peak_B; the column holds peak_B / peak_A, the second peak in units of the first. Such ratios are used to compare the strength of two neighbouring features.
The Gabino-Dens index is 0.92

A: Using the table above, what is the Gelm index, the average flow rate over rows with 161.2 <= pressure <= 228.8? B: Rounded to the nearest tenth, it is 23.6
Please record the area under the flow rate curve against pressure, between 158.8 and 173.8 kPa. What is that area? 352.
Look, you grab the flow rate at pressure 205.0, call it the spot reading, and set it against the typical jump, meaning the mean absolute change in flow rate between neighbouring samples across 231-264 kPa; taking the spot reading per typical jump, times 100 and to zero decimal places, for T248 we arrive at 6608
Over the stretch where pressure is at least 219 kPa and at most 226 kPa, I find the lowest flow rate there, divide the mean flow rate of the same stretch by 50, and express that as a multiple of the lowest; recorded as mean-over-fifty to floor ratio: 0.0202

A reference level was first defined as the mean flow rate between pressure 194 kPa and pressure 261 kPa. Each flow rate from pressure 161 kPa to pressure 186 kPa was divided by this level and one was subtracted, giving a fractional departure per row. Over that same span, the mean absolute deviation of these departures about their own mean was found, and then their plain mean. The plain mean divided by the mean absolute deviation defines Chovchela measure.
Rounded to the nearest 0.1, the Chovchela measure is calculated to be -6.1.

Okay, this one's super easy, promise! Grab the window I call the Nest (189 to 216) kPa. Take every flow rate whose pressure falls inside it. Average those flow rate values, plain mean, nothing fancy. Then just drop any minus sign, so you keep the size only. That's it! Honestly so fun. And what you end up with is 23.5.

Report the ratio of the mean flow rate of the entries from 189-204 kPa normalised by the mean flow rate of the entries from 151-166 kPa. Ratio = 0.986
